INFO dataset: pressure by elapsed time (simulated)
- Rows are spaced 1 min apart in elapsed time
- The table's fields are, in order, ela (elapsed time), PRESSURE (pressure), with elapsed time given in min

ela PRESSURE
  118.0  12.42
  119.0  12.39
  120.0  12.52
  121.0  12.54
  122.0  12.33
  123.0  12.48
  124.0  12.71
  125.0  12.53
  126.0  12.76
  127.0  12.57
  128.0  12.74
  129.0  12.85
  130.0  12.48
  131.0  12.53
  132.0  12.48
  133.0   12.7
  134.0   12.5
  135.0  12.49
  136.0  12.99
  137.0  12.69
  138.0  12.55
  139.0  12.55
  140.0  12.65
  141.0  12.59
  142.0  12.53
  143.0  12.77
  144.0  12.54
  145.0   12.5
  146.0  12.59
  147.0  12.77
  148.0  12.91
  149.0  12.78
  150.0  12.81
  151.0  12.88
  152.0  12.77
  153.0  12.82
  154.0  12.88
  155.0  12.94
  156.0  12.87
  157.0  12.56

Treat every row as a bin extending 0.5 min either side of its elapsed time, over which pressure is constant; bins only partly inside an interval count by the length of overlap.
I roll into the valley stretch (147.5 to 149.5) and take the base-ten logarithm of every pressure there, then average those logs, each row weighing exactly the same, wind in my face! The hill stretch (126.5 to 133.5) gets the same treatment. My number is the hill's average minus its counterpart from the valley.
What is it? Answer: -0.008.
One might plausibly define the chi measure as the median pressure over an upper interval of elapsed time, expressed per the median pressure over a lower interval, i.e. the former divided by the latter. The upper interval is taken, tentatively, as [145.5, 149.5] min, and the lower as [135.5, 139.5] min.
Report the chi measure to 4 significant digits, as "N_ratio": 1.012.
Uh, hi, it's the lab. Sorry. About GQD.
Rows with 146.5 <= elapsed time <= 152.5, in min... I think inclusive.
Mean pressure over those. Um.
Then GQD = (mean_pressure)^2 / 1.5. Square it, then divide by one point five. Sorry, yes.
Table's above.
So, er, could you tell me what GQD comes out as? 110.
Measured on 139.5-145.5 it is 106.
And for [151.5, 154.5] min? 110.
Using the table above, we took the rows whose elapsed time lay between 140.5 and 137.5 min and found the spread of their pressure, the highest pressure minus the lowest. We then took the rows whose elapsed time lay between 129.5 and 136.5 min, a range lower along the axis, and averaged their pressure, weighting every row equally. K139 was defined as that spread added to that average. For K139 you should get 12.7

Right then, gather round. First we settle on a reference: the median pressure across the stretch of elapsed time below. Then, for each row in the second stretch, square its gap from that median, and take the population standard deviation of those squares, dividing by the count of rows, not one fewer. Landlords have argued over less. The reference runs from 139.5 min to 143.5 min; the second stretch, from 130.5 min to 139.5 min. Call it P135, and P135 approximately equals 0.040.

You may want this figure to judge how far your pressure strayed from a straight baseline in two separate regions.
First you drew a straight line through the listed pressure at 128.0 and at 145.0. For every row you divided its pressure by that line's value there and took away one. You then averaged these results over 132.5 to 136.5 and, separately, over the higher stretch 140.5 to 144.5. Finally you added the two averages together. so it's 0.007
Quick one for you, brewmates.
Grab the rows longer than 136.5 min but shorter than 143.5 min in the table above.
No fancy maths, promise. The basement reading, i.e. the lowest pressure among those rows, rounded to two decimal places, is 12.53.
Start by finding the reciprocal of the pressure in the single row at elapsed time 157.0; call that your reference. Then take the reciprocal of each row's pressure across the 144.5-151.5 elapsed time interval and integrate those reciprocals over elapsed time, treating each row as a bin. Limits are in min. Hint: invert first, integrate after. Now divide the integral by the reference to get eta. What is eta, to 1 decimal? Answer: 6.9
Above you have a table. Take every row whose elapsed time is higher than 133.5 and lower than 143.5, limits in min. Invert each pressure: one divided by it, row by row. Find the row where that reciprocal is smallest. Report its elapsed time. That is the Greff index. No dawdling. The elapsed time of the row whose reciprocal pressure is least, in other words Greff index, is 136.0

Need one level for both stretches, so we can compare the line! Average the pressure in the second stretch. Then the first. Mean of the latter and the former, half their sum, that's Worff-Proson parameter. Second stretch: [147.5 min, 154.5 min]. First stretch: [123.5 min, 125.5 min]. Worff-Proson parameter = 12.7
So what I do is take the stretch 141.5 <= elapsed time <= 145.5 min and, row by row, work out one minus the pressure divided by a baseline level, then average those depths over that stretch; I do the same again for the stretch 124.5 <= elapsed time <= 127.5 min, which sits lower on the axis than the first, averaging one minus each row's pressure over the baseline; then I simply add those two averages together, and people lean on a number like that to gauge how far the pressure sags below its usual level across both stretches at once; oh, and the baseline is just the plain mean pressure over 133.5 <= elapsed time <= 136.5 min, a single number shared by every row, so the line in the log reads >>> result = 0.009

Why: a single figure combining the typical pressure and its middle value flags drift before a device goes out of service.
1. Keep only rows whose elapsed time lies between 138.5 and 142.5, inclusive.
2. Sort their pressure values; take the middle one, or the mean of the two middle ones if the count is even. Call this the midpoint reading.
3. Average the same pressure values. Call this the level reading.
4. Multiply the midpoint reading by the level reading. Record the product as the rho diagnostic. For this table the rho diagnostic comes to 158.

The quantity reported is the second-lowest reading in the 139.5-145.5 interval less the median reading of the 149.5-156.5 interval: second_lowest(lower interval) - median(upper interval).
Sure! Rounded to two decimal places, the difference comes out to -0.34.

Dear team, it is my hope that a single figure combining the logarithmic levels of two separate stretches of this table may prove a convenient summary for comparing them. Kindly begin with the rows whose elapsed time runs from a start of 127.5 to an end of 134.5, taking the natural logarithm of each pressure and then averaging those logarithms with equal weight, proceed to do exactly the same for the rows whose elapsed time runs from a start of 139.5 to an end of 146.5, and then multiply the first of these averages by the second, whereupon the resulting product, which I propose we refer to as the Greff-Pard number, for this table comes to 6.42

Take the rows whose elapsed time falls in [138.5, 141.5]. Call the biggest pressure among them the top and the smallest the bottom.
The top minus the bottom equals 0.10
